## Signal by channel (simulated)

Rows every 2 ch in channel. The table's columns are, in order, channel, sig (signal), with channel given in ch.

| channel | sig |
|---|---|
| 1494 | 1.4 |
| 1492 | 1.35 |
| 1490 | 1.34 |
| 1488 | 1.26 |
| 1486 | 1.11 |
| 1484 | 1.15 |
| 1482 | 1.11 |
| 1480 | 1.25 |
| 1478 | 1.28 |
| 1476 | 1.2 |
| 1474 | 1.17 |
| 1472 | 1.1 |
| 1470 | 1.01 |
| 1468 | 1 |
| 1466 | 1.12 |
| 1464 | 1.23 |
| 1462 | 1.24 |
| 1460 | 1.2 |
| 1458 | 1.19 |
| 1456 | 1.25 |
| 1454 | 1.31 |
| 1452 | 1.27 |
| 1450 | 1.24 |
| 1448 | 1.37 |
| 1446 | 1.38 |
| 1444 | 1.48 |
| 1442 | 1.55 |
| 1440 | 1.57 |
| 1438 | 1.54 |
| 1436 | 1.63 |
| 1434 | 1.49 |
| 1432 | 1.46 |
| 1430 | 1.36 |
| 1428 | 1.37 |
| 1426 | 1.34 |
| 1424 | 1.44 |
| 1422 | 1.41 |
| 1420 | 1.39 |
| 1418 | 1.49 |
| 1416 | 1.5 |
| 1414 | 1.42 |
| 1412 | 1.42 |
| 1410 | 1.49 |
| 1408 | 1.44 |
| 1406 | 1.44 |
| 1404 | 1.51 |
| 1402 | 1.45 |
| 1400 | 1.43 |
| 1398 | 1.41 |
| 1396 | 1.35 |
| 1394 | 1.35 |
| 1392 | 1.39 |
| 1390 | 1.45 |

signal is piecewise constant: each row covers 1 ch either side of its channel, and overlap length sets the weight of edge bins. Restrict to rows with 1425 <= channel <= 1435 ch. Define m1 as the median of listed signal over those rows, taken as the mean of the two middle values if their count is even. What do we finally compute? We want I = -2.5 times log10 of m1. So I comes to -0.34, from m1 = 1.37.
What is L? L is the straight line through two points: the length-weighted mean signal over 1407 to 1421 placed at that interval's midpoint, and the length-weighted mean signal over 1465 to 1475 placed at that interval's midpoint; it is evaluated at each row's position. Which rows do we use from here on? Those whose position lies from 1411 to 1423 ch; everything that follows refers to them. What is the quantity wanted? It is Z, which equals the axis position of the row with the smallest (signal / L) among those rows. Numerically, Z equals 1412 ch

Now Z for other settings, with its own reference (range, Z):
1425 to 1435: 1426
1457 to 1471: 1468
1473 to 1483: 1482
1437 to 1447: 1446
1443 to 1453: 1450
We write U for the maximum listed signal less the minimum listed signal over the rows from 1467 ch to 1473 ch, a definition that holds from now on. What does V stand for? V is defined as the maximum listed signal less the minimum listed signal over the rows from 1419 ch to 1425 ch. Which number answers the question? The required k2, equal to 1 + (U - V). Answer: 1.05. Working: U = 0.100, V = 0.050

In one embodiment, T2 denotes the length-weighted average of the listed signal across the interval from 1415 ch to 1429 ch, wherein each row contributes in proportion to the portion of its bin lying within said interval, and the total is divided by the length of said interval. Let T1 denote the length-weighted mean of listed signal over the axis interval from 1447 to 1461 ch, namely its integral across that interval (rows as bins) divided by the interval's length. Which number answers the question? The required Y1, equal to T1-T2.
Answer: -0.16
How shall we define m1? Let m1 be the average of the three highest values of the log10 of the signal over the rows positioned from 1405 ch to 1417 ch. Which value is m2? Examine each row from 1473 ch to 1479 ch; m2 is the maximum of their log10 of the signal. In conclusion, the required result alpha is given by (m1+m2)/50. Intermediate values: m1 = 0.169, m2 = 0.11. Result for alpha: 0.0055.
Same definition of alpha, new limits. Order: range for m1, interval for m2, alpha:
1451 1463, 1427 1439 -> 0.0064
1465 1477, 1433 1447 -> 0.0056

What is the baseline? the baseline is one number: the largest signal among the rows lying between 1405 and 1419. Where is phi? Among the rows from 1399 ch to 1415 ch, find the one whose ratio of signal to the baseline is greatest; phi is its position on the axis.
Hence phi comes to 1404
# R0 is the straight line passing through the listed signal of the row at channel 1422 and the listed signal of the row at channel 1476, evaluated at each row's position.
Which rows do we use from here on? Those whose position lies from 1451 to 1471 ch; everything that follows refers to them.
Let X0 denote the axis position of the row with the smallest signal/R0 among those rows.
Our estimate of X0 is 1468 ch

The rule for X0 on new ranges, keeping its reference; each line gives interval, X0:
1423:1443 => 1426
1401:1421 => 1402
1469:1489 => 1470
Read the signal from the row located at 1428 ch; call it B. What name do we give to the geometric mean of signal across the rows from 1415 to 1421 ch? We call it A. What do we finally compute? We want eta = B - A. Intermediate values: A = 1.46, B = 1.37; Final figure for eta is -0.09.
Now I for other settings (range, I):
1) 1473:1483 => -0.20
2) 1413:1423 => -0.38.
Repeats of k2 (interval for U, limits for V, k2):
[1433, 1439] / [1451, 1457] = 1.08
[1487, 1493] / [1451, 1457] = 1.03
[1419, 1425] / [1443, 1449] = 0.94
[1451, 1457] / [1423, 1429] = 0.96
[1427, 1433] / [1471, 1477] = 1.00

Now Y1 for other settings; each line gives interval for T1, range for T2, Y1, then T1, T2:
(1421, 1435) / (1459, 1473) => 0.28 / 1.41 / 1.13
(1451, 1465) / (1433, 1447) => -0.28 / 1.24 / 1.52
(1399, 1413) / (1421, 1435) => 0.04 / 1.45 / 1.41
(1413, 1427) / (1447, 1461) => 0.17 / 1.43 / 1.26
